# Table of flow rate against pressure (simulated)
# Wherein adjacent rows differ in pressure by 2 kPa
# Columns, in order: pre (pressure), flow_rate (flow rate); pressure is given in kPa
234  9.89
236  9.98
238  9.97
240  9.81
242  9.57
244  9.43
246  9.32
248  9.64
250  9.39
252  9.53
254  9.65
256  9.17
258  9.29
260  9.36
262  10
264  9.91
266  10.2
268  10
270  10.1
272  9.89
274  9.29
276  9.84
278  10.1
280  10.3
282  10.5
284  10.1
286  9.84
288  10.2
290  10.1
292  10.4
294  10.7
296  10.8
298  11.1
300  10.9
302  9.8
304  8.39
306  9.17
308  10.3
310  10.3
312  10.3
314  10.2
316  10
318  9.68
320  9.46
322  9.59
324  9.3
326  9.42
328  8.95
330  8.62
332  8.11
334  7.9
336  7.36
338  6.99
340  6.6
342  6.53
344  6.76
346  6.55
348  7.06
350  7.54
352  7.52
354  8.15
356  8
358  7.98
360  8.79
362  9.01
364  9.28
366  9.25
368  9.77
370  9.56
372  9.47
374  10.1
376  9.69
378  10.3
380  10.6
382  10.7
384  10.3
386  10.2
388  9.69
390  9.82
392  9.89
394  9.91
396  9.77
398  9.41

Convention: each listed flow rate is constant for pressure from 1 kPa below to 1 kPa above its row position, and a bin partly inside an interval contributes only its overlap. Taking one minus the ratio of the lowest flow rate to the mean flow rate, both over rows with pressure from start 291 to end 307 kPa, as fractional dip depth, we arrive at 0.17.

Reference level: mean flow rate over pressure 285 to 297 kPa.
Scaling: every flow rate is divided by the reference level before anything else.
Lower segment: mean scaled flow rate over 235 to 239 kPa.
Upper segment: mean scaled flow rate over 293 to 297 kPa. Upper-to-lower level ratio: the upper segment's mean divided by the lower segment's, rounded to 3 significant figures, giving 1.08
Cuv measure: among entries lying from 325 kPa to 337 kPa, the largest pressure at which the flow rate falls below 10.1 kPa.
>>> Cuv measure 336 kPa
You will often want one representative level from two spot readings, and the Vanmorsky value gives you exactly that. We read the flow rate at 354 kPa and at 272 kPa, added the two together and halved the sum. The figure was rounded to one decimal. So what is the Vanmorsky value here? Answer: 9.0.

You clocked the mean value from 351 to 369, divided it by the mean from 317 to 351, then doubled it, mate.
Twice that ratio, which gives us 2.15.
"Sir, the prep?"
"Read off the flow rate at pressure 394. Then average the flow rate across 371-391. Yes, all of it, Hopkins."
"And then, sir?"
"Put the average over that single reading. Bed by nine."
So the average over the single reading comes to 1.02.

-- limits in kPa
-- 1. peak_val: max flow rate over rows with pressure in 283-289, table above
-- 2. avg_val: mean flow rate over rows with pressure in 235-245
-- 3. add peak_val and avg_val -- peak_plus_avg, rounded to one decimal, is 20.0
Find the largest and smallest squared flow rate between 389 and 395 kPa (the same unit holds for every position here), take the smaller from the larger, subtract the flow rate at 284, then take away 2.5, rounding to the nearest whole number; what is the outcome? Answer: -11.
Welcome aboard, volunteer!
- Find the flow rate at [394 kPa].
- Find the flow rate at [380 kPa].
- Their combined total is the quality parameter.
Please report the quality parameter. 20.5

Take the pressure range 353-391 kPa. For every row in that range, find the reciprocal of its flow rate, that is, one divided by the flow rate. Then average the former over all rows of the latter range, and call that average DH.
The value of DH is 0.106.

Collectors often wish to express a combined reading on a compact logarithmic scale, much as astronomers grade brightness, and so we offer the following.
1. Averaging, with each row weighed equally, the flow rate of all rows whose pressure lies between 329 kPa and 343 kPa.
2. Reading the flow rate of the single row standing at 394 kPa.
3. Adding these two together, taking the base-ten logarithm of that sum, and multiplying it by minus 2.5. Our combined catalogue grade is -3.10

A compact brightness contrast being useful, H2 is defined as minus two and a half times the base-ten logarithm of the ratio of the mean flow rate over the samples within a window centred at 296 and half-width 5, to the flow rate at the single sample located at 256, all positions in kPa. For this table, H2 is -0.2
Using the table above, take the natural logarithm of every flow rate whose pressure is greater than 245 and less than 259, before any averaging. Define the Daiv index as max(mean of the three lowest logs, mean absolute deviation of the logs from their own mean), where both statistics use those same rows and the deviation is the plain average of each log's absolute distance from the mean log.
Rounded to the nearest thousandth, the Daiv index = 2.226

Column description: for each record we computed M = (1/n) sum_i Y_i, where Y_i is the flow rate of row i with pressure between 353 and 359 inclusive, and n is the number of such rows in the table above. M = 8.04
